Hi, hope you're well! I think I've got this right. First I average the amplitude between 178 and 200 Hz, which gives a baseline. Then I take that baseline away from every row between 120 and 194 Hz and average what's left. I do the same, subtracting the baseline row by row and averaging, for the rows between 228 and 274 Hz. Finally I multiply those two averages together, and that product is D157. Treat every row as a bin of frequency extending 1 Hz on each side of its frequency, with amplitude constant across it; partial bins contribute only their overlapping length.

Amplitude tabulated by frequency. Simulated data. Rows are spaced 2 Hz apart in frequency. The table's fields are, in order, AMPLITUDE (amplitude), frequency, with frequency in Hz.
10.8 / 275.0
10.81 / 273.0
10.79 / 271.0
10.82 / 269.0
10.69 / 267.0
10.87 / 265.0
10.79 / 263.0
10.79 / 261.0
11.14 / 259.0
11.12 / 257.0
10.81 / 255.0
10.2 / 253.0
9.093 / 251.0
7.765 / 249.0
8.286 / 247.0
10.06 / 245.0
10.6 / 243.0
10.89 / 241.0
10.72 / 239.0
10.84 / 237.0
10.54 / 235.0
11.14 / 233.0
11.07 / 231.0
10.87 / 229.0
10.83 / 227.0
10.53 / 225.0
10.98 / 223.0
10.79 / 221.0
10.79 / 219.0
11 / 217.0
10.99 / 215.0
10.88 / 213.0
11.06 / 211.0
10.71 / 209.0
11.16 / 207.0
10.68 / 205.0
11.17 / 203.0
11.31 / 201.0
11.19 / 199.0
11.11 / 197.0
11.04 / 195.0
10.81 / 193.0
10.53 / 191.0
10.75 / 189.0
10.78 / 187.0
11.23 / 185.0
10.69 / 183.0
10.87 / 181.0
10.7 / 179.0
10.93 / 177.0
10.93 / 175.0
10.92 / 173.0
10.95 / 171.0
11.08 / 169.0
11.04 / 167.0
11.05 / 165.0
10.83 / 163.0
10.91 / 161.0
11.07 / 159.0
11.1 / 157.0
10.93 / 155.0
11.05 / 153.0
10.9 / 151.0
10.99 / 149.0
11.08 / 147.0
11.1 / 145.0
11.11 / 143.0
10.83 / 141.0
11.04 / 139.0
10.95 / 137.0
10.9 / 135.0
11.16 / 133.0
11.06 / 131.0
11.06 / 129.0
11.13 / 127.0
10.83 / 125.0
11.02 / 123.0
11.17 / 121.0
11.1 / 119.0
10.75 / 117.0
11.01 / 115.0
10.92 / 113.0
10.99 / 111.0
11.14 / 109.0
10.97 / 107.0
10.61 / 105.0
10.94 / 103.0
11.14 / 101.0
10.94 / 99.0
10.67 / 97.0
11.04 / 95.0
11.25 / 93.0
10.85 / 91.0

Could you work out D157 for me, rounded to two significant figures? -0.032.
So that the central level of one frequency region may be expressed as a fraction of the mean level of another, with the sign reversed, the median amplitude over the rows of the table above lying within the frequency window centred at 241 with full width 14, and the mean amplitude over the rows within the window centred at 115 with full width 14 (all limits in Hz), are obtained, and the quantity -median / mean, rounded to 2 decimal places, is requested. -0.96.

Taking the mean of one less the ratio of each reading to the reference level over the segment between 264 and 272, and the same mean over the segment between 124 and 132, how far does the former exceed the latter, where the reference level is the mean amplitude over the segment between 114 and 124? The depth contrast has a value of 0.021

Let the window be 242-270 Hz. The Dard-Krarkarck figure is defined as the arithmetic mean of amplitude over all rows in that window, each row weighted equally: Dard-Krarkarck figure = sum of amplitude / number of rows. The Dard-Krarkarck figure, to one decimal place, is 10.2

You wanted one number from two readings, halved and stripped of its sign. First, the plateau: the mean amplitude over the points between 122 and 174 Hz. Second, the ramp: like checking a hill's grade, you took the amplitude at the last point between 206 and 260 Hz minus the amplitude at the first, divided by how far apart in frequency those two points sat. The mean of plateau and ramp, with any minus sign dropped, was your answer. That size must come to 5.50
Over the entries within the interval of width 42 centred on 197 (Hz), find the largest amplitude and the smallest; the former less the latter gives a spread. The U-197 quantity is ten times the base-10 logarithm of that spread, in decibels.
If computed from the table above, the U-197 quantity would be -1.1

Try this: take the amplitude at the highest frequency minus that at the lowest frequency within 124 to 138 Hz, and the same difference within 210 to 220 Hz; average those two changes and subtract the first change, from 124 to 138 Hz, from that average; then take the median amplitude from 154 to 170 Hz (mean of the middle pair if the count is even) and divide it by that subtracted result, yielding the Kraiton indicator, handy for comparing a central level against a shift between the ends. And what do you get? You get -57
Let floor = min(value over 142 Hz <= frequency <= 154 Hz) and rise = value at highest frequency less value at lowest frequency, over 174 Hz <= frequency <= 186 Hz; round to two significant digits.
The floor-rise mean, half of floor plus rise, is 5.6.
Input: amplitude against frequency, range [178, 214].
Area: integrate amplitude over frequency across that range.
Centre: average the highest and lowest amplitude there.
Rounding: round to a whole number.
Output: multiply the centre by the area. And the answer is 4295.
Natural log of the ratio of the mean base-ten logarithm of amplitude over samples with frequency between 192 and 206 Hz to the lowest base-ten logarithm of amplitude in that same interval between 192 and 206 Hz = 0.014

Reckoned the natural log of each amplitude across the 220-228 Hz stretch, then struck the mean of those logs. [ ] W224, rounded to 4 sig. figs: 2.378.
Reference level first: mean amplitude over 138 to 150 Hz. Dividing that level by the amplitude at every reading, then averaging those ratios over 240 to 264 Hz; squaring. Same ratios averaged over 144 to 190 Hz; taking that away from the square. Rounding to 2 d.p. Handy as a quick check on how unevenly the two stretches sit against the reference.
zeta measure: 0.21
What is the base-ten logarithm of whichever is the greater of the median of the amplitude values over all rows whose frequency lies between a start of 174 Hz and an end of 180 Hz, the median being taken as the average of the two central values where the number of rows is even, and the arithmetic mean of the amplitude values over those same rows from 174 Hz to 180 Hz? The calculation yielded 1.04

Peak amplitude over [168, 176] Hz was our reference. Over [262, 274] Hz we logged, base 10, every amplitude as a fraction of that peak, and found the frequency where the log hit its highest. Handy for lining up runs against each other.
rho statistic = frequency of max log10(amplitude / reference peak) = 265.0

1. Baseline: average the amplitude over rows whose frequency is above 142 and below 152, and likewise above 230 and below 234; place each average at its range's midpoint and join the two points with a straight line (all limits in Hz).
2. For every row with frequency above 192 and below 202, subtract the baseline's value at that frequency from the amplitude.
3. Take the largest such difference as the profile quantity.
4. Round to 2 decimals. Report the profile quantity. 0.23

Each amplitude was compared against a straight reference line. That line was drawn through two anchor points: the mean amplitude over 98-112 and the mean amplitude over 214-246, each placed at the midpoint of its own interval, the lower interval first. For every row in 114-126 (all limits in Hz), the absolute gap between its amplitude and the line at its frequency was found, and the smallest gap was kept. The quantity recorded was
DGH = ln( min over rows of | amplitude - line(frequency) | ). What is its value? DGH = -2.8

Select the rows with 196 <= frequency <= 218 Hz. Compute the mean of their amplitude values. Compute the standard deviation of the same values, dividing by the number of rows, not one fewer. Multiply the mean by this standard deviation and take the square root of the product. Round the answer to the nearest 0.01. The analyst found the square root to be 1.45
